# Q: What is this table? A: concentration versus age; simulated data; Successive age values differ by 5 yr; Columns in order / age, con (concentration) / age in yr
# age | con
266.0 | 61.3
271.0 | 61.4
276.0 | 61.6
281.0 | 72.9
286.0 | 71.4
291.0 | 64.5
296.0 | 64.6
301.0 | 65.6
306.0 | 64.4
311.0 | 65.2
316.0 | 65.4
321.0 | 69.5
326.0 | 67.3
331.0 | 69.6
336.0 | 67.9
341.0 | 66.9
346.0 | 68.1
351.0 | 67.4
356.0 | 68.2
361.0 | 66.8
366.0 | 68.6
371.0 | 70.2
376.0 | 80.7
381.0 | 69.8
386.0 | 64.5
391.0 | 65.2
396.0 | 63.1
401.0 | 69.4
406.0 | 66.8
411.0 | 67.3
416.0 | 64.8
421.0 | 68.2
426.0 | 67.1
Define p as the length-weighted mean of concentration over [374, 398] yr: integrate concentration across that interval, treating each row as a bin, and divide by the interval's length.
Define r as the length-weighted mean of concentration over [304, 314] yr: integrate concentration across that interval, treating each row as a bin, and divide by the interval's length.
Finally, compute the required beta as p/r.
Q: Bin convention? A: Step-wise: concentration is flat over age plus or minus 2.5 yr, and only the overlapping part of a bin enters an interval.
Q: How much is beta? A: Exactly 1.06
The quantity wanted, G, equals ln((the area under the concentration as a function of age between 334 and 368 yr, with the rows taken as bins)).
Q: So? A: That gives 7.741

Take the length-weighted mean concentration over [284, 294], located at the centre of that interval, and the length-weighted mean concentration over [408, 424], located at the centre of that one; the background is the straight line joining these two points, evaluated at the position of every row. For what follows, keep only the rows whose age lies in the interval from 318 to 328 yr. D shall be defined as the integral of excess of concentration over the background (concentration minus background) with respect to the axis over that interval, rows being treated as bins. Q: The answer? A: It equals 9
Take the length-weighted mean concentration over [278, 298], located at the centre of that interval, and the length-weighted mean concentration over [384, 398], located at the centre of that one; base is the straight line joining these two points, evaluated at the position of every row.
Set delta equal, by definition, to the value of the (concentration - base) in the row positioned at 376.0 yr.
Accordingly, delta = 16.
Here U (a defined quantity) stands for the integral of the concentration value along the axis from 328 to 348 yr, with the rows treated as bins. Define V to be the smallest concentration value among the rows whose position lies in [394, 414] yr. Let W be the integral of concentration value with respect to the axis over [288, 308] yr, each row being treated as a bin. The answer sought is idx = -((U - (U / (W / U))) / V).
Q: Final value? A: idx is 1.0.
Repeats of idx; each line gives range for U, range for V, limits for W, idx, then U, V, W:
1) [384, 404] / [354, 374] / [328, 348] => -0.7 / 1312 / 66.8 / 1362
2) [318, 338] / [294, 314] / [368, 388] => -0.9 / 1370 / 64.4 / 1428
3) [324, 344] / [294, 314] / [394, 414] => 0.4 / 1359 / 64.4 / 1334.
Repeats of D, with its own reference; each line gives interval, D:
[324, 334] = 11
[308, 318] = -22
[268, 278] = -62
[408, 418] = -6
